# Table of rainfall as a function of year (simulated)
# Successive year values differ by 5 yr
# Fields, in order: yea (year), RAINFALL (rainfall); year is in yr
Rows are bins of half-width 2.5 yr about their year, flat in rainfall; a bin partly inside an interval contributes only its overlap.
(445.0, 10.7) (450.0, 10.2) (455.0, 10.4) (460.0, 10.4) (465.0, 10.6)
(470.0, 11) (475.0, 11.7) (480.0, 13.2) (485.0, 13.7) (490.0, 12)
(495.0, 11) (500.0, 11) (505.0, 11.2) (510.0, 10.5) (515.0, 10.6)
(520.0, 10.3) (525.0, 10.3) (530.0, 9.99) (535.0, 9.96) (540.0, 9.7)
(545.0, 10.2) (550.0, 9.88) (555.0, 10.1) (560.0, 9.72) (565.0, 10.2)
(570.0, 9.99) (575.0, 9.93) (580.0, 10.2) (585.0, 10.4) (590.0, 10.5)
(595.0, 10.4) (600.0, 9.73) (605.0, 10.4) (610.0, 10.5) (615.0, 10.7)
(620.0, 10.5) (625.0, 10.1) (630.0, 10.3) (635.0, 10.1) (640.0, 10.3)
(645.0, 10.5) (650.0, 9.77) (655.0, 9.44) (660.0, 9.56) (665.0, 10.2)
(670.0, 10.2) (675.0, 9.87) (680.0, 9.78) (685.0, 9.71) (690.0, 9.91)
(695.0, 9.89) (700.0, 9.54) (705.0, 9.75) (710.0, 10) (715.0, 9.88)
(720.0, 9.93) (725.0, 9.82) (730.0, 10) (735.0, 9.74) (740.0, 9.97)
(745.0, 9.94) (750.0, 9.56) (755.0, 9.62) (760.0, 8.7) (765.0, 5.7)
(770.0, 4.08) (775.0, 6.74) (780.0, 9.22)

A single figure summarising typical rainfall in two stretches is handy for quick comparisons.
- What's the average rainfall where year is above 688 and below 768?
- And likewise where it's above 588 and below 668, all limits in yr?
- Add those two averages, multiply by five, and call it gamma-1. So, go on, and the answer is 98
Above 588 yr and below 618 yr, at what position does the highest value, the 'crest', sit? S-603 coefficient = 615.0 yr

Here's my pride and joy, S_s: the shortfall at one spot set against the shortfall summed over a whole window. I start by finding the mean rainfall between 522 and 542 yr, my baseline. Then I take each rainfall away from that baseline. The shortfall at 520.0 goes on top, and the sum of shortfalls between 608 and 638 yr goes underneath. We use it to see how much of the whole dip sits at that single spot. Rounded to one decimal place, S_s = 0.1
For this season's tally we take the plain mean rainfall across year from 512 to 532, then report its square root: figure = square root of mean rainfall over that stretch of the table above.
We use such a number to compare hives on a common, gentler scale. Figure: 3.21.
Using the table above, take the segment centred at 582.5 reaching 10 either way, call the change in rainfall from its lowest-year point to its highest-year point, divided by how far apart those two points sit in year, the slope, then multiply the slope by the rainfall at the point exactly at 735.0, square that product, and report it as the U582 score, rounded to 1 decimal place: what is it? 0.1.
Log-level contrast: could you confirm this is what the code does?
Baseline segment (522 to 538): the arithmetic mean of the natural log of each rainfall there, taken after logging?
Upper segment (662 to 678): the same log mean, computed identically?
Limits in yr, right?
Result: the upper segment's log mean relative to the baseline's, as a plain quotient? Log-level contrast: 1.00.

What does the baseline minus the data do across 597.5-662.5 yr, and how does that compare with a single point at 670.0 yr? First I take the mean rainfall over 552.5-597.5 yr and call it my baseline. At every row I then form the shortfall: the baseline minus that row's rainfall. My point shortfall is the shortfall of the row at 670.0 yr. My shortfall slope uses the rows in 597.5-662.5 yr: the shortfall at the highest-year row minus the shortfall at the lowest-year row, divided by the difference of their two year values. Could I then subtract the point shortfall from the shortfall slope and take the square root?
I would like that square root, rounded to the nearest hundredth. 0.21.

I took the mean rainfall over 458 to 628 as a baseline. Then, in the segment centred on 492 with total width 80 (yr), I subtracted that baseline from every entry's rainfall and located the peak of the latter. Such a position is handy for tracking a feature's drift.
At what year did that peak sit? 485.0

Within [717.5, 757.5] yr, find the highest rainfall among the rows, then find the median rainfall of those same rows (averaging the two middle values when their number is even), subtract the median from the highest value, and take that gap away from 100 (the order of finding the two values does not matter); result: 99.9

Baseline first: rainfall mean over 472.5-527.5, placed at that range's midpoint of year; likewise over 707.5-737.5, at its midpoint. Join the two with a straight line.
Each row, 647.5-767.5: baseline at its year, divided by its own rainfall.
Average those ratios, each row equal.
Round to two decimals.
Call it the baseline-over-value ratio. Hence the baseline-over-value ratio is 1.05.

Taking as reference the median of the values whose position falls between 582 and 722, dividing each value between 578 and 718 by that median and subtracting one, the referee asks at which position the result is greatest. 615.0 yr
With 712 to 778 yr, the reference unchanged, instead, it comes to 730.0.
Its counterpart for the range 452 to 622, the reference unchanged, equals 485.0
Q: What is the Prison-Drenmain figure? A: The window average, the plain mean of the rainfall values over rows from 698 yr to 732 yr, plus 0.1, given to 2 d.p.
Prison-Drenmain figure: 9.95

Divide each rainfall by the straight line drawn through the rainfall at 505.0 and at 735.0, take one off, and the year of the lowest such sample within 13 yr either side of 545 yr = 540.0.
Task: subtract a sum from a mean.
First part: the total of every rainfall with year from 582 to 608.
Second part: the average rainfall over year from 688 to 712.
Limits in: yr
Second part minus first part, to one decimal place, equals -41.6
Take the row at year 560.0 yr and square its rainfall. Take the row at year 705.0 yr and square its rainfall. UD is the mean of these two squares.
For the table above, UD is 95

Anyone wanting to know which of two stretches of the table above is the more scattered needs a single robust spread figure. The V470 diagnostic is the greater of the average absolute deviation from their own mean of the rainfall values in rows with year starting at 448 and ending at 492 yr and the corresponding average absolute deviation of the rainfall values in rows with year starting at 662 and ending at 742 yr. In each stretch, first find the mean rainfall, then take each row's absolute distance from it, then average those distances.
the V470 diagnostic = 1.1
